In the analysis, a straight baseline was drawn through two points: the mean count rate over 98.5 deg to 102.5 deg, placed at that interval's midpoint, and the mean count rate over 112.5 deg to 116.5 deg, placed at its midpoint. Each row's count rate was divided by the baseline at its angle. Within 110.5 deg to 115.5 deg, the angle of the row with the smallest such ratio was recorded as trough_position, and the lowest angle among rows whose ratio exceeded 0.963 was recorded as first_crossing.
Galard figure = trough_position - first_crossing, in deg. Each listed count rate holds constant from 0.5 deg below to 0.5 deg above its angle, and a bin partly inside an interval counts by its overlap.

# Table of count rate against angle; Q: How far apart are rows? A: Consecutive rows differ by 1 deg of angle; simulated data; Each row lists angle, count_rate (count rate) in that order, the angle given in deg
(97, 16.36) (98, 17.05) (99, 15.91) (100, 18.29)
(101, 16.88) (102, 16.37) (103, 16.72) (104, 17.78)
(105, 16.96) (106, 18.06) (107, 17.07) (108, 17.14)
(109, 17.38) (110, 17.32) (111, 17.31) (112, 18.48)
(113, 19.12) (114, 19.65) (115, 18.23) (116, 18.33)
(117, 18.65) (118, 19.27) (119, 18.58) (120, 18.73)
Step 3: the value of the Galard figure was -1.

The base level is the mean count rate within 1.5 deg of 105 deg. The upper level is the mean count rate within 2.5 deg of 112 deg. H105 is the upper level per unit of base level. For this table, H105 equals 1.04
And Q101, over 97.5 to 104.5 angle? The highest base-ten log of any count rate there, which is 1.262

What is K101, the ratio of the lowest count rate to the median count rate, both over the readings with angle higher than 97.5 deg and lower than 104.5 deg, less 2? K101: -1.06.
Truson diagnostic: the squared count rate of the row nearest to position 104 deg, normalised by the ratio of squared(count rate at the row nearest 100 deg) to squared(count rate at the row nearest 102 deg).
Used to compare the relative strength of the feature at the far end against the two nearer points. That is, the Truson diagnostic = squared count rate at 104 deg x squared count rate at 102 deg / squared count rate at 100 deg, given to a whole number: 253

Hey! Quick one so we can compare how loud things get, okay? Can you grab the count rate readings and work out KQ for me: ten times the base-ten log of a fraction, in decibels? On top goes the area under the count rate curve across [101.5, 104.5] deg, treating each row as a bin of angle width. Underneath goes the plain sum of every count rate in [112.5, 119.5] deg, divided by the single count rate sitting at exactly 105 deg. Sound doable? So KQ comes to 8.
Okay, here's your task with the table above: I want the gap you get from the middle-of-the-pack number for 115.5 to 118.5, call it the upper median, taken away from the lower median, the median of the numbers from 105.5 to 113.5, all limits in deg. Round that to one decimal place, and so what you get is -1.3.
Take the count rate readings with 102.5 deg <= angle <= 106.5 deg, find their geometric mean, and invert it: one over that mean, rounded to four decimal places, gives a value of 0.0576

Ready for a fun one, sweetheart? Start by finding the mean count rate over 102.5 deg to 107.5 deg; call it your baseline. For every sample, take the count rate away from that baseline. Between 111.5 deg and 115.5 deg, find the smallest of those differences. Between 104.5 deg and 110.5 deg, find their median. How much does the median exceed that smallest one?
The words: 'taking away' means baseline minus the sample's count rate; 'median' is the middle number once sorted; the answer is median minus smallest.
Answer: 2.4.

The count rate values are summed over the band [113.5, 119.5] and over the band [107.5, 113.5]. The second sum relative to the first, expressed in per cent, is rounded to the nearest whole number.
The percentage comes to 95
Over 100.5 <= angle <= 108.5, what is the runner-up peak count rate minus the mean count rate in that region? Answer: 0.66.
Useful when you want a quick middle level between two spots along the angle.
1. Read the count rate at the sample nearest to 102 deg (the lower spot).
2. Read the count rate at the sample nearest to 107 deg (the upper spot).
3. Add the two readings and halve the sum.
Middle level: 16.7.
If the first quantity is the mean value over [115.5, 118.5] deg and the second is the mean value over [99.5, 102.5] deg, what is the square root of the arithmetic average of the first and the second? 4.24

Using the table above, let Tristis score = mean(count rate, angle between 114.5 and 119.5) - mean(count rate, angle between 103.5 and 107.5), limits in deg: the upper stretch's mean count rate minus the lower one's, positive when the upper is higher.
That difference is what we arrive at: 1.1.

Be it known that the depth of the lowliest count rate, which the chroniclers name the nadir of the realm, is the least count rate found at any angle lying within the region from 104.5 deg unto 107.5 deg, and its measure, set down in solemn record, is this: 16.96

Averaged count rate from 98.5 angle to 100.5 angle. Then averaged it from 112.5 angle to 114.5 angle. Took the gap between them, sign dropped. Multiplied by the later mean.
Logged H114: 44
